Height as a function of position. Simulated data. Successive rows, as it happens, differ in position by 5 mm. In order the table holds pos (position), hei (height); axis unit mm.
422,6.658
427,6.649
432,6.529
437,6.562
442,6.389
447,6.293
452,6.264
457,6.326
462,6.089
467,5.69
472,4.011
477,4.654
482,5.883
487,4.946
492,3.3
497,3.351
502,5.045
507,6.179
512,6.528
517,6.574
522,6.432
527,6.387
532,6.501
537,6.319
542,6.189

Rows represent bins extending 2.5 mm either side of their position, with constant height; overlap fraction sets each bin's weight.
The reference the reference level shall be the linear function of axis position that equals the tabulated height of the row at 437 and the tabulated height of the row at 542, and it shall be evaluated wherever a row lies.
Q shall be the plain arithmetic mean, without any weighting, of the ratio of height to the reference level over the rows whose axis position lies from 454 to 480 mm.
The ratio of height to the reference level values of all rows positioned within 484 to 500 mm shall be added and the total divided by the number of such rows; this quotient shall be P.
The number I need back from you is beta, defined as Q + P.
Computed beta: 1.44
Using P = 0.61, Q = 0.83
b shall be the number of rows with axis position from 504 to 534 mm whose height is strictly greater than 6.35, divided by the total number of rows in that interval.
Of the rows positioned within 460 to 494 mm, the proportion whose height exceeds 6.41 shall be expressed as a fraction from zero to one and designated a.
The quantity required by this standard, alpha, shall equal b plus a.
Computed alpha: 0.8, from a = 0.0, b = 0.8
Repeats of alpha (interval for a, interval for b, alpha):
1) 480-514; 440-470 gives 0.3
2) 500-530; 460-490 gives 0.5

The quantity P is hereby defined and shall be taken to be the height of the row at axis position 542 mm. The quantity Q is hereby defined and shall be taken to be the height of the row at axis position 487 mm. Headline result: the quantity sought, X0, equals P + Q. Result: 11.1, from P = 6.189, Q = 4.946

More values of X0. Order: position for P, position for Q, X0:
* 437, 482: 12.4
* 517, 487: 11.5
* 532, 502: 11.5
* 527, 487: 11.3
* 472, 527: 10.4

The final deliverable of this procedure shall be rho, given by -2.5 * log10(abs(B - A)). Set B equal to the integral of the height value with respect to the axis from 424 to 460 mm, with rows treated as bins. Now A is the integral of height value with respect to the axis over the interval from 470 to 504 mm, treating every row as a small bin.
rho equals -4.8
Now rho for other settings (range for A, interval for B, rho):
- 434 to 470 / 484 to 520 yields -3.9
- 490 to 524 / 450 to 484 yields -2.0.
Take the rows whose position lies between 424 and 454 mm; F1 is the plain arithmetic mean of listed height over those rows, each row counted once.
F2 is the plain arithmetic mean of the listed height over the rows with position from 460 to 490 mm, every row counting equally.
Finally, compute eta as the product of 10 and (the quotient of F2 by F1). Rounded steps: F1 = 6.45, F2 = 5.2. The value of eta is 8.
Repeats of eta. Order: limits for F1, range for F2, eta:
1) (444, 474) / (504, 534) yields 11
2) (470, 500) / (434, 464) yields 15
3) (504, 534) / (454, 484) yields 8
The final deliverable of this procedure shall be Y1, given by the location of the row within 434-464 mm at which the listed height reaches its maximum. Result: 437 mm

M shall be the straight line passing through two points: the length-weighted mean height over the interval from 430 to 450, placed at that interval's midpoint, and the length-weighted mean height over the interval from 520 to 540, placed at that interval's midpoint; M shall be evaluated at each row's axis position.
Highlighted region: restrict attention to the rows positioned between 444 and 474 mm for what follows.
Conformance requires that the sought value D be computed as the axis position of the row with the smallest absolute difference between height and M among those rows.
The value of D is 457 mm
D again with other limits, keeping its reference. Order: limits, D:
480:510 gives 507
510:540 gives 527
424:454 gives 442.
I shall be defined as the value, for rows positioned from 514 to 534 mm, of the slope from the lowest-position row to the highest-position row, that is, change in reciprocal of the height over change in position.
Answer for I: 0.0001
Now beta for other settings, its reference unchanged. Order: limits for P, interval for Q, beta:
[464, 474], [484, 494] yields 1.40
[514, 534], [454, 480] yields 1.86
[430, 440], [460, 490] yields 1.81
